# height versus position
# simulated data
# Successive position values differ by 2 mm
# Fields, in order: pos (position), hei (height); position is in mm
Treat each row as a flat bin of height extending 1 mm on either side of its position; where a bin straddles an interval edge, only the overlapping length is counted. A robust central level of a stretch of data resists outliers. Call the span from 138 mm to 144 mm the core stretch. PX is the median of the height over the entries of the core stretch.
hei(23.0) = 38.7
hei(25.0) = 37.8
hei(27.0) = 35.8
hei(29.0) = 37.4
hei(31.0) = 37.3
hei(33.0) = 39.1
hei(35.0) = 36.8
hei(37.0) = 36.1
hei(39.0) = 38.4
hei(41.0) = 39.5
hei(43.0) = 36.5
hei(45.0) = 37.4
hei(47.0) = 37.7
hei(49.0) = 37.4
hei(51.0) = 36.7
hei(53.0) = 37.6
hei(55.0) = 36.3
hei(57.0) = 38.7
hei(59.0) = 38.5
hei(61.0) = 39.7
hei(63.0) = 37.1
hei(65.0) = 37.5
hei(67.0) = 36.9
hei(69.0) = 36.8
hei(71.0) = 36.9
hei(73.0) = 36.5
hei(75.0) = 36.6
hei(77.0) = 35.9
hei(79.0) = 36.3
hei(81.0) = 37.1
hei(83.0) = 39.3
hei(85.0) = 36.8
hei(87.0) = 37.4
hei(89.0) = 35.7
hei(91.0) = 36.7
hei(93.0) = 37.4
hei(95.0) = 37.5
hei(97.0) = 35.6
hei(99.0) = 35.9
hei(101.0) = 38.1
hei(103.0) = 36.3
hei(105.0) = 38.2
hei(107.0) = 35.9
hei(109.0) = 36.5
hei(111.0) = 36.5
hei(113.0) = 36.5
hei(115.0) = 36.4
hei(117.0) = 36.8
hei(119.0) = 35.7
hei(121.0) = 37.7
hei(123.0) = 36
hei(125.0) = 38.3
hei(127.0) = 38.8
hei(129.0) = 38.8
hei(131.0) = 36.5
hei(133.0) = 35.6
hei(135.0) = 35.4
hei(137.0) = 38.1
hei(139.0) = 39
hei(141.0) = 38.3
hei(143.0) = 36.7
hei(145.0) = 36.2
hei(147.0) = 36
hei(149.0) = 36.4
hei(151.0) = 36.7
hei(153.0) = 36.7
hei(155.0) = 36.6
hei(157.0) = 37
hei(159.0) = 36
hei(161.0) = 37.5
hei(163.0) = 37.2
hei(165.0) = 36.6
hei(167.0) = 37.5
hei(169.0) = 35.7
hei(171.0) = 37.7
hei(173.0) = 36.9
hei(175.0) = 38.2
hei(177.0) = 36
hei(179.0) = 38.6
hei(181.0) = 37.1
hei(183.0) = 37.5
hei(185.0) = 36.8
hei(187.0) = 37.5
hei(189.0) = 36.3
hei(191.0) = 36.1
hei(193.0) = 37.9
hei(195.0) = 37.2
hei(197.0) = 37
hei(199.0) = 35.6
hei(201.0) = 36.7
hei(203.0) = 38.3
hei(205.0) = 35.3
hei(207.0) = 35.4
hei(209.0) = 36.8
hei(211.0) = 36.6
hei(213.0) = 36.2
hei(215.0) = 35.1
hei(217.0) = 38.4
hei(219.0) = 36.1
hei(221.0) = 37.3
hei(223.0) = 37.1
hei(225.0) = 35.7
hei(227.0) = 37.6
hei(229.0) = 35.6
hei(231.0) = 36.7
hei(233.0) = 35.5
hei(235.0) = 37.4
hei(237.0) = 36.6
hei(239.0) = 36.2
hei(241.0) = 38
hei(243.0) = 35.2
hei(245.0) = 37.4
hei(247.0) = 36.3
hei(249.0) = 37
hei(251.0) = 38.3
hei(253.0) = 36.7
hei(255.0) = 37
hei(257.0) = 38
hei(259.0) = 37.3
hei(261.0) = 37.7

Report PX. 38.3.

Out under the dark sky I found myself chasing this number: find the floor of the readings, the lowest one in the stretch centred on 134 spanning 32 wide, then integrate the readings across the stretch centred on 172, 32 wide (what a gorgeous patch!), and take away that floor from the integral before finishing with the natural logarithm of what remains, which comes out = 7.05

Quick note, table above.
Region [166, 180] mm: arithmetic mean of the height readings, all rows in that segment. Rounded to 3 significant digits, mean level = 37.2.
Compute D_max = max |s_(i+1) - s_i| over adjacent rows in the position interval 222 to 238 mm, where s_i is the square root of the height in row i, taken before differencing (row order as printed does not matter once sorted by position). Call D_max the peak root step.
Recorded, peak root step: 0.165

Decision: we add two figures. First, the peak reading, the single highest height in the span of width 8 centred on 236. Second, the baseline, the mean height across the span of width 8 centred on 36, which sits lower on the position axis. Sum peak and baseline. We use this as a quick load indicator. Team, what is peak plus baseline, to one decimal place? 75.0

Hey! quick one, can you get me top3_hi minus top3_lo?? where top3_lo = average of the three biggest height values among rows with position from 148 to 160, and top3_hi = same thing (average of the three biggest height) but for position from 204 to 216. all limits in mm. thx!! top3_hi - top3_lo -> -0.3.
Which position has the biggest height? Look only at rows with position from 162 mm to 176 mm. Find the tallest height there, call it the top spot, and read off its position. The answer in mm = 175.0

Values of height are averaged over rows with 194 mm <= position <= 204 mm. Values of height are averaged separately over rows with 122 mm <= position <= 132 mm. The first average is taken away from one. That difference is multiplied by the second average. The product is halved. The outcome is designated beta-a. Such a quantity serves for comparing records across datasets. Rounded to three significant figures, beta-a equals -677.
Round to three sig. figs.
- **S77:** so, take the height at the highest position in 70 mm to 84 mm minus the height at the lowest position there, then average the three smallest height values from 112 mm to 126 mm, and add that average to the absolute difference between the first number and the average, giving 69.7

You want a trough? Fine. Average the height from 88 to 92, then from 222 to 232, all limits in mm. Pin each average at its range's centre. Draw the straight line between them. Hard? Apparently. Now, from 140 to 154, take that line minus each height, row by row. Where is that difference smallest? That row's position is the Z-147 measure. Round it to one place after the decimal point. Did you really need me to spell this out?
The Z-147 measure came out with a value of 141.0 mm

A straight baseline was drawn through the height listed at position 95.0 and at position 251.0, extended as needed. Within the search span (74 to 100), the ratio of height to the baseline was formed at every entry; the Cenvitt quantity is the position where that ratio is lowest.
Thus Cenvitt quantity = 97.0 mm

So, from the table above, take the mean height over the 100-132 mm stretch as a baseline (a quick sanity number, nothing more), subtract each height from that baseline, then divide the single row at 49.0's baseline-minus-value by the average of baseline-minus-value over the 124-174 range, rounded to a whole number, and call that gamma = -23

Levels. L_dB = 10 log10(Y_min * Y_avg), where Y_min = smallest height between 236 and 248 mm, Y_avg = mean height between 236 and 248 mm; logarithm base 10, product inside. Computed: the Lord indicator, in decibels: 31.1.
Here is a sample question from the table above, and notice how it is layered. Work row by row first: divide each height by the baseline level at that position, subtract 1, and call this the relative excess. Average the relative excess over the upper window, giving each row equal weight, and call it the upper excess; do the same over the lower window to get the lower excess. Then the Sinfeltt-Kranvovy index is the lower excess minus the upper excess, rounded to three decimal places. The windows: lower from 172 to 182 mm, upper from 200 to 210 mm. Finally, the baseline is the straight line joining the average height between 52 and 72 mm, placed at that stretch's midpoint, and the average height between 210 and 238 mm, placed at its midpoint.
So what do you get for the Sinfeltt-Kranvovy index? 0.019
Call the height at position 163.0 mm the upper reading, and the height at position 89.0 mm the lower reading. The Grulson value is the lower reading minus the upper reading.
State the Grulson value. -1.5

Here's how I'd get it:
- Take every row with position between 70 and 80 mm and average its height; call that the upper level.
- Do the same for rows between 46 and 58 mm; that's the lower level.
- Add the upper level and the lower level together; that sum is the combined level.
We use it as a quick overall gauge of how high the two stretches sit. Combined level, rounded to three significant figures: 73.8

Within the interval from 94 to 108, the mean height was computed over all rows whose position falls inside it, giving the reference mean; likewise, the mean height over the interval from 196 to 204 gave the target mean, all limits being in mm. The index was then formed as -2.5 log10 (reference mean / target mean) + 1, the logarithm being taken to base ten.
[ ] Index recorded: 1.00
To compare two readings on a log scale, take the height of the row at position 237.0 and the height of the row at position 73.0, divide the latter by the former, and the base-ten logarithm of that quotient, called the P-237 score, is -0.001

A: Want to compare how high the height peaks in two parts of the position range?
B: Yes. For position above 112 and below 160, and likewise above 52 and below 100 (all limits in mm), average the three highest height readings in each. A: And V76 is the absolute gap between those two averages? 0.37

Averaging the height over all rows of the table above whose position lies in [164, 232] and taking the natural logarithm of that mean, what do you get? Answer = 3.605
